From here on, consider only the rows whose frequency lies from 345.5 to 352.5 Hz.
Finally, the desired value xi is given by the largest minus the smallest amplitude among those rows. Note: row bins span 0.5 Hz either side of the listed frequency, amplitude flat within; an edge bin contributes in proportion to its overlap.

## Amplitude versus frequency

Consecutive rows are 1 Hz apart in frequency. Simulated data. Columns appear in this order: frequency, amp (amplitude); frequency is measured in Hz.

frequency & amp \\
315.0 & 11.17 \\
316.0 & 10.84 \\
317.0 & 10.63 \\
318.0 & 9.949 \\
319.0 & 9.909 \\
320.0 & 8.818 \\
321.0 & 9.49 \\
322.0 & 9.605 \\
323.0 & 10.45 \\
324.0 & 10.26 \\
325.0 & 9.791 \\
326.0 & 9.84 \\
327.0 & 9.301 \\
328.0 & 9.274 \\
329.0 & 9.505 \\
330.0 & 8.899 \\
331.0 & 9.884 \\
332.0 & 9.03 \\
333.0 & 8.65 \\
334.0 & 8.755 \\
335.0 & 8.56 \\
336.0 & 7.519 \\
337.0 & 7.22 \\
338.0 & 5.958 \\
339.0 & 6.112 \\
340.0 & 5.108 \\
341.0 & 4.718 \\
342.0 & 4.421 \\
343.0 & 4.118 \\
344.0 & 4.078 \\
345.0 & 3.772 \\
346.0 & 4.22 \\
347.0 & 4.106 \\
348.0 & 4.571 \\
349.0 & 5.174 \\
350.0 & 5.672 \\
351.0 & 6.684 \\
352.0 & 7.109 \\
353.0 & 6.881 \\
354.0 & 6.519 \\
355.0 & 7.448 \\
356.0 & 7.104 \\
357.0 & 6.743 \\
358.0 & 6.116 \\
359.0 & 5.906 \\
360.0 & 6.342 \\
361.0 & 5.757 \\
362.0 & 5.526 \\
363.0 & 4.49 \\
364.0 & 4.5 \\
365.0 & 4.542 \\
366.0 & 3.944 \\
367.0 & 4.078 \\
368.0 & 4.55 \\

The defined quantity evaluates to 3.0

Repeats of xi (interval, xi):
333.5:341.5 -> 4.0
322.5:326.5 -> 0.7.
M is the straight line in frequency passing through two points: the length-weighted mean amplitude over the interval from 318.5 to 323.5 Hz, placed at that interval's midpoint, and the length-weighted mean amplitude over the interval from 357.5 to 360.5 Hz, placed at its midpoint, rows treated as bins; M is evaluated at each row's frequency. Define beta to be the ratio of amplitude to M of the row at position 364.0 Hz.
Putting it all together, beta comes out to 0.80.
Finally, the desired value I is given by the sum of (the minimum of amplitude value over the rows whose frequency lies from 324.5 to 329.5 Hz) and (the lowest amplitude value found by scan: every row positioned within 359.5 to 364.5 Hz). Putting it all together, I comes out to 13.8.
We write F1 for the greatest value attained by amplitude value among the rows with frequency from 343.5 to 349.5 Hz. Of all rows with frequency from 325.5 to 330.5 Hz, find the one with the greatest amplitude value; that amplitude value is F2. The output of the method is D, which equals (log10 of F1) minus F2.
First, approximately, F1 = 5.174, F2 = 9.84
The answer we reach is -9.1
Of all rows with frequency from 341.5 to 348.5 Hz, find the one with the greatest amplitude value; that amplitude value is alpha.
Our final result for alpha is 4.571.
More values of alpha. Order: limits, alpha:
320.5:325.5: 10.45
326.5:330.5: 9.505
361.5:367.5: 5.526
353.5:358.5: 7.448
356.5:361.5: 6.743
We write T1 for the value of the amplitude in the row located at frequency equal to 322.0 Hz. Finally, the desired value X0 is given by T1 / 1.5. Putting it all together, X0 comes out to 6.4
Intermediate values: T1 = 9.605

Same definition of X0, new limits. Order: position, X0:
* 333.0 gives 5.8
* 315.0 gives 7.4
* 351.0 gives 4.5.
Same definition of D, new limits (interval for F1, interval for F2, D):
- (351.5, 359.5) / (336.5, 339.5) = -6.3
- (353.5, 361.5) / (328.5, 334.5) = -9.0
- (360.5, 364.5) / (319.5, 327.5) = -9.7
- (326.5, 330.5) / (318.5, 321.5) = -8.9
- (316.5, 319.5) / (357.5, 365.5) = -5.3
